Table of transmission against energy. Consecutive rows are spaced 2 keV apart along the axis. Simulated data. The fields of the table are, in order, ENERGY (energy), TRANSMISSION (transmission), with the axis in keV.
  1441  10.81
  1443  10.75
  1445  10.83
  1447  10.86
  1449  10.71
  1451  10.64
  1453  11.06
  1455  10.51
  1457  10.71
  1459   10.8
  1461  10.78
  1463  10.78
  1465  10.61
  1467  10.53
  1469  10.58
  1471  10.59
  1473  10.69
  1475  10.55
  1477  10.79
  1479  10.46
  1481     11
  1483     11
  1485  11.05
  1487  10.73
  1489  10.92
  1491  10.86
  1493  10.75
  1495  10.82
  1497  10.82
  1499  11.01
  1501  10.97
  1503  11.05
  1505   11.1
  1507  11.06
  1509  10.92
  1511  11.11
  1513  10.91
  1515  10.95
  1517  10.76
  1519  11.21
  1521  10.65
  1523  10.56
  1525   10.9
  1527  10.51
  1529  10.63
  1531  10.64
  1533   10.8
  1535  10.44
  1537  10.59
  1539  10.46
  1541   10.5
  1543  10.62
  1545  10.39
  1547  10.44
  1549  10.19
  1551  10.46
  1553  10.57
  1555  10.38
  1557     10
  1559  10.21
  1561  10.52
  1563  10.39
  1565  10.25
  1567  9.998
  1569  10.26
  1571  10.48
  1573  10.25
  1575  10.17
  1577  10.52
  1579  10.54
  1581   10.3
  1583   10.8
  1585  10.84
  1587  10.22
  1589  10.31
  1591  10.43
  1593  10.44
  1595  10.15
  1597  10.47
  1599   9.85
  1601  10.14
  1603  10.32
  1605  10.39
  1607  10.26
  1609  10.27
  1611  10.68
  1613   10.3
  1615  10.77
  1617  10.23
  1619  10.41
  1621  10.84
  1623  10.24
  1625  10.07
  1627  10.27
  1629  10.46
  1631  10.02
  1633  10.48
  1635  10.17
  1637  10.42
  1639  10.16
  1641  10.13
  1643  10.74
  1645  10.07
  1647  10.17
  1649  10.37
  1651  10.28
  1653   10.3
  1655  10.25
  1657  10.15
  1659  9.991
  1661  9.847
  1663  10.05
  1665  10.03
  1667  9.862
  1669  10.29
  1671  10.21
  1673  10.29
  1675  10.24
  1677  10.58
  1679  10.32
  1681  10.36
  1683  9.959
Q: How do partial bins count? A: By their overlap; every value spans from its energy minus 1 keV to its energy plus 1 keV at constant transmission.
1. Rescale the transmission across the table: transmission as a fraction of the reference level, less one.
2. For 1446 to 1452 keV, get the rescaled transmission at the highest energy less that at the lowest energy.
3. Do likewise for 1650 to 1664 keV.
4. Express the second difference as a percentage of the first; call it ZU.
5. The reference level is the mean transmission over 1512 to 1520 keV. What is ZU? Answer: 105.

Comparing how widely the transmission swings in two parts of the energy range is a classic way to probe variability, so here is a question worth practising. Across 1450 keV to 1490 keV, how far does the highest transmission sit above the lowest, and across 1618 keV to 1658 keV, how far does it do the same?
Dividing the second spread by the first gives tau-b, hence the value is 1.37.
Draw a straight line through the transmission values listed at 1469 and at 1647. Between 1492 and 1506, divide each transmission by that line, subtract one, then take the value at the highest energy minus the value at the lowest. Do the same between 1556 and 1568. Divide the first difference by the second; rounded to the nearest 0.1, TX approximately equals 18.5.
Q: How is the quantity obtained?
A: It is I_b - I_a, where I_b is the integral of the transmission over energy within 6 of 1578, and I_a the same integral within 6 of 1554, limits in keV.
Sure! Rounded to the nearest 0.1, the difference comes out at 1.5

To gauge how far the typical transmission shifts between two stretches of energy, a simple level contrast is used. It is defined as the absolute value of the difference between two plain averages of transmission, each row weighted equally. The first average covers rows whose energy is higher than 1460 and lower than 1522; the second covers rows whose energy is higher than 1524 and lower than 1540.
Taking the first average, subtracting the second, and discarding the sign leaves 0.22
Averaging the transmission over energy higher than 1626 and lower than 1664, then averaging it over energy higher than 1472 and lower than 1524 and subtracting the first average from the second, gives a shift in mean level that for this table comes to 0.65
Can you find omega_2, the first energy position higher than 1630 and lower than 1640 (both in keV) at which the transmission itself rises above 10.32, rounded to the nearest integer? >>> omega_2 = 1633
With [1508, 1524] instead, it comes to 1509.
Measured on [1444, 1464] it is 1445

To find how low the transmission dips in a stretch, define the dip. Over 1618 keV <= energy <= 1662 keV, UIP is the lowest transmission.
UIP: 9.847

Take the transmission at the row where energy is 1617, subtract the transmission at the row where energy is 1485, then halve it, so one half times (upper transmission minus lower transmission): -0.41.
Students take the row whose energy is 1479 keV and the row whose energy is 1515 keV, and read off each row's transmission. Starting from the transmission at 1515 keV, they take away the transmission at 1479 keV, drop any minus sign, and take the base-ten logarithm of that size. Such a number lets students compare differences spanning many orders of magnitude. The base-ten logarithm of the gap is -0.31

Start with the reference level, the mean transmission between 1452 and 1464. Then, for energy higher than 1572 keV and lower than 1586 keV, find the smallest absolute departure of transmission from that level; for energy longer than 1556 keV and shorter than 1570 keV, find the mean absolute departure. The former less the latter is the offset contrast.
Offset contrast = -0.51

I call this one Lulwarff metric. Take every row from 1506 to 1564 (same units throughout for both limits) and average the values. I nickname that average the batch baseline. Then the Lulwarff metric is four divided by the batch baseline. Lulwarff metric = 0.377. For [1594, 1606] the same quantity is 0.391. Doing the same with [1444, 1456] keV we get 0.371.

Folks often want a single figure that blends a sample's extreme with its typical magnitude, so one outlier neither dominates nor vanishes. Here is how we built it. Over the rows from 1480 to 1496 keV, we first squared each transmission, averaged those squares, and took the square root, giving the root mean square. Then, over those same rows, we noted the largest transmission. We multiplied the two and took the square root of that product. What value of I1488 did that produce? 11.0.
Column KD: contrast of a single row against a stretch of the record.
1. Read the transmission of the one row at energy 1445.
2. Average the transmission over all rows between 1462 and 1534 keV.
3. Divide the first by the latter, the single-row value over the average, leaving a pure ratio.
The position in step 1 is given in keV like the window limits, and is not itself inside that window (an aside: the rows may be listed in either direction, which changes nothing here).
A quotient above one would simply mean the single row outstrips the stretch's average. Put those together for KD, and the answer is 1.00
